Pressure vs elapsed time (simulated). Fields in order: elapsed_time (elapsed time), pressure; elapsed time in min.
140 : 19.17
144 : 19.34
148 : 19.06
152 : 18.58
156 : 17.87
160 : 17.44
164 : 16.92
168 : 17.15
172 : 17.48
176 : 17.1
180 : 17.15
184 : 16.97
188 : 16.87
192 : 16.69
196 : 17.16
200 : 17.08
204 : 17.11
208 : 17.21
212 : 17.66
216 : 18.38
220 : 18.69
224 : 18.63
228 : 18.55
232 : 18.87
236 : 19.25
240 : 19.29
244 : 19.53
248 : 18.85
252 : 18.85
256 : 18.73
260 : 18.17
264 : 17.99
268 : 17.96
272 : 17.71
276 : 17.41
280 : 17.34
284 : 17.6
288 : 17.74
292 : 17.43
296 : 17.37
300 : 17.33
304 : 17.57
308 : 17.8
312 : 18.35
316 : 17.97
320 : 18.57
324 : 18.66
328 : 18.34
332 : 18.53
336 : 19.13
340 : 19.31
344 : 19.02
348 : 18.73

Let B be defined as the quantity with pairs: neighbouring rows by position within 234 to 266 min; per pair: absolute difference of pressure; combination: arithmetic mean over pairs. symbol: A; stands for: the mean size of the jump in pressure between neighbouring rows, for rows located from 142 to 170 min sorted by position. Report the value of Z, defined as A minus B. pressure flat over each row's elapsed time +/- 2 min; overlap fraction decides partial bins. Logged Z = 0.18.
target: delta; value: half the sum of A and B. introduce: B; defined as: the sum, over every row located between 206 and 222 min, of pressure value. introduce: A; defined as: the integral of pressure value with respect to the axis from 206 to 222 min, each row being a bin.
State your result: 180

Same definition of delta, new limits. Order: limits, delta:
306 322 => 182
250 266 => 184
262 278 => 178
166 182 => 172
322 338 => 187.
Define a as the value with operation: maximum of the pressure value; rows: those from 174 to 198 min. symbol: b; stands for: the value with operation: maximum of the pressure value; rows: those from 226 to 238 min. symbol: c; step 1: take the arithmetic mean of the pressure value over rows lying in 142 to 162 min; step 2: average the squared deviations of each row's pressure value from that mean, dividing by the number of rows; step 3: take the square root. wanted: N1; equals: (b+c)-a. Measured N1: 2.8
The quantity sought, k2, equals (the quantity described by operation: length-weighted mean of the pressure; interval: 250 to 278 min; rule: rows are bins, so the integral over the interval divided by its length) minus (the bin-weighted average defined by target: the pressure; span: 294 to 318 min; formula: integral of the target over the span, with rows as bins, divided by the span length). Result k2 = 0.4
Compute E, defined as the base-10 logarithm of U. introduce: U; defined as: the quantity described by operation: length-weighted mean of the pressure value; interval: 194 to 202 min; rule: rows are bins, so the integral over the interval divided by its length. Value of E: 1.23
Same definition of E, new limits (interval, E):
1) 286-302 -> 1.24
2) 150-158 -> 1.26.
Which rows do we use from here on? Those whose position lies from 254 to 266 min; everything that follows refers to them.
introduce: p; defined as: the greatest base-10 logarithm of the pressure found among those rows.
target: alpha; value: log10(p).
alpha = 0.105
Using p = 1.27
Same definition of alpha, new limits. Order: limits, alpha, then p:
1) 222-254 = 0.111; 1.29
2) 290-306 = 0.095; 1.24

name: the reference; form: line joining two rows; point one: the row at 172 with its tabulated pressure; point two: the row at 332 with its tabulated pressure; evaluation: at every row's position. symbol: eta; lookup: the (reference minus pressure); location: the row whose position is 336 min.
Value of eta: -0.6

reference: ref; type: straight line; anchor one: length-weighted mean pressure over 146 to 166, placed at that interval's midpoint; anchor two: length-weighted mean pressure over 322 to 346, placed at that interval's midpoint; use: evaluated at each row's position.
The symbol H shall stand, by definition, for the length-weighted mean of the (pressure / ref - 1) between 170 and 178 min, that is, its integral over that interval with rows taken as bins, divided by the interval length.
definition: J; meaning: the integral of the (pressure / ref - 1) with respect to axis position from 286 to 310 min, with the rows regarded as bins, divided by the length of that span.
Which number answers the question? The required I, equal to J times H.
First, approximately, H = -0.043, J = -0.06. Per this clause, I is 0.0026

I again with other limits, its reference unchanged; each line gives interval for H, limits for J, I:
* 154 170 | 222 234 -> -0.0007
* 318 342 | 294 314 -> 0.0002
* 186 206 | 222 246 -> -0.0024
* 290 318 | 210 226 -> -0.0002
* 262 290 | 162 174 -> 0.0022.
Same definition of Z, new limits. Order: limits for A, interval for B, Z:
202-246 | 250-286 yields 0.05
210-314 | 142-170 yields -0.19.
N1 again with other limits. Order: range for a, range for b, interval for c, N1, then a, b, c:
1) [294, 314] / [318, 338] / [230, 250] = 1.0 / 18.35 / 19.13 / 0.26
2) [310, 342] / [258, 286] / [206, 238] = -0.5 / 19.31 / 18.17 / 0.62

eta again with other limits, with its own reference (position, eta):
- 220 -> -0.9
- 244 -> -1.6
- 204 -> 0.6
